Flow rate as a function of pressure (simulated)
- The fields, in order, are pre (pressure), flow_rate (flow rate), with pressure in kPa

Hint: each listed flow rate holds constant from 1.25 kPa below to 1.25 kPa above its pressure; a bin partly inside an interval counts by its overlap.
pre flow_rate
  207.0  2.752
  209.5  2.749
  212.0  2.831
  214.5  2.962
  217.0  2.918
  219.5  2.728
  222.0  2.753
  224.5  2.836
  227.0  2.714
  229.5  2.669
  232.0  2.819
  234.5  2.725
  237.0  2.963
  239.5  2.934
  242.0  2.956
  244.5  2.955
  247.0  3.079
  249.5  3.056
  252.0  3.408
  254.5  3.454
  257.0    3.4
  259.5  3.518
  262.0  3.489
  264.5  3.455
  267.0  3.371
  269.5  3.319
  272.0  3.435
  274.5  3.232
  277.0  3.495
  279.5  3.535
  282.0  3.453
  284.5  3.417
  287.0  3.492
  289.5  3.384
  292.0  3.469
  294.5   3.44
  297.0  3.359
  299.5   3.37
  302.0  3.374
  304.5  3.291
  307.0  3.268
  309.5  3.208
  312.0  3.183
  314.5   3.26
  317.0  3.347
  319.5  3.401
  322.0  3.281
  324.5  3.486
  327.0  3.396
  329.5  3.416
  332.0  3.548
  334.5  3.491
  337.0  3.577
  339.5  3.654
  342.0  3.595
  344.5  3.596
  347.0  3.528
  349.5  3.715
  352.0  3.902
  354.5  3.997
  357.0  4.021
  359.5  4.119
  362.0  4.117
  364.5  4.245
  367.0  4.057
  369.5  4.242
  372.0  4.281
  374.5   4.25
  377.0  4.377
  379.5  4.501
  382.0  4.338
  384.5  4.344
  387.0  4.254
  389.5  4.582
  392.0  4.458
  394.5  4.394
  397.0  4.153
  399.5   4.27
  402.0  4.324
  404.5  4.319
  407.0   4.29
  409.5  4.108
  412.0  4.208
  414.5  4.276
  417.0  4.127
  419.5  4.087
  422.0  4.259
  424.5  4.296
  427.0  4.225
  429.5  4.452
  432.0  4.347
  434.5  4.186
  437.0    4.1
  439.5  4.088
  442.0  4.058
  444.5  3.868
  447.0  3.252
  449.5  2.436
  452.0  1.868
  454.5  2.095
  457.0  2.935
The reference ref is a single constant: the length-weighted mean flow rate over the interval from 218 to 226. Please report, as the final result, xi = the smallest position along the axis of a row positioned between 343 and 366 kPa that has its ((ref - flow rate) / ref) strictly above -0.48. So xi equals 344.5 kPa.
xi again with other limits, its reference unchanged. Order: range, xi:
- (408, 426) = 419.5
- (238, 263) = 239.5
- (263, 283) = 264.5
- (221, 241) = 222.0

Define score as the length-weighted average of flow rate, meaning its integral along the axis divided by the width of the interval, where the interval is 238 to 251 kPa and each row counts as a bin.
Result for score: 3.0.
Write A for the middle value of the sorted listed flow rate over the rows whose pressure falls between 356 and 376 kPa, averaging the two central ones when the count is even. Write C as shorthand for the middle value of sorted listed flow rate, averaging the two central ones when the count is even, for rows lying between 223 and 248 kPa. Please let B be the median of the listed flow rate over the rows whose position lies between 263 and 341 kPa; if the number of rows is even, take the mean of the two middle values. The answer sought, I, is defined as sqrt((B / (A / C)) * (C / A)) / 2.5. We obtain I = 0.51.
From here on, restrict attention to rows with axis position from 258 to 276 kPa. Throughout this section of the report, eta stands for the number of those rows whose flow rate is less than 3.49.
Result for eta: 6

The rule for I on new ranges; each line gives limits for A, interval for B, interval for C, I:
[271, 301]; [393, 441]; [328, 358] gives 0.86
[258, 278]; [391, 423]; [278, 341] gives 0.82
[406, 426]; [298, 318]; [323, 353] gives 0.61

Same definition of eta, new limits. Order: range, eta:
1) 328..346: 1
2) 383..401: 0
